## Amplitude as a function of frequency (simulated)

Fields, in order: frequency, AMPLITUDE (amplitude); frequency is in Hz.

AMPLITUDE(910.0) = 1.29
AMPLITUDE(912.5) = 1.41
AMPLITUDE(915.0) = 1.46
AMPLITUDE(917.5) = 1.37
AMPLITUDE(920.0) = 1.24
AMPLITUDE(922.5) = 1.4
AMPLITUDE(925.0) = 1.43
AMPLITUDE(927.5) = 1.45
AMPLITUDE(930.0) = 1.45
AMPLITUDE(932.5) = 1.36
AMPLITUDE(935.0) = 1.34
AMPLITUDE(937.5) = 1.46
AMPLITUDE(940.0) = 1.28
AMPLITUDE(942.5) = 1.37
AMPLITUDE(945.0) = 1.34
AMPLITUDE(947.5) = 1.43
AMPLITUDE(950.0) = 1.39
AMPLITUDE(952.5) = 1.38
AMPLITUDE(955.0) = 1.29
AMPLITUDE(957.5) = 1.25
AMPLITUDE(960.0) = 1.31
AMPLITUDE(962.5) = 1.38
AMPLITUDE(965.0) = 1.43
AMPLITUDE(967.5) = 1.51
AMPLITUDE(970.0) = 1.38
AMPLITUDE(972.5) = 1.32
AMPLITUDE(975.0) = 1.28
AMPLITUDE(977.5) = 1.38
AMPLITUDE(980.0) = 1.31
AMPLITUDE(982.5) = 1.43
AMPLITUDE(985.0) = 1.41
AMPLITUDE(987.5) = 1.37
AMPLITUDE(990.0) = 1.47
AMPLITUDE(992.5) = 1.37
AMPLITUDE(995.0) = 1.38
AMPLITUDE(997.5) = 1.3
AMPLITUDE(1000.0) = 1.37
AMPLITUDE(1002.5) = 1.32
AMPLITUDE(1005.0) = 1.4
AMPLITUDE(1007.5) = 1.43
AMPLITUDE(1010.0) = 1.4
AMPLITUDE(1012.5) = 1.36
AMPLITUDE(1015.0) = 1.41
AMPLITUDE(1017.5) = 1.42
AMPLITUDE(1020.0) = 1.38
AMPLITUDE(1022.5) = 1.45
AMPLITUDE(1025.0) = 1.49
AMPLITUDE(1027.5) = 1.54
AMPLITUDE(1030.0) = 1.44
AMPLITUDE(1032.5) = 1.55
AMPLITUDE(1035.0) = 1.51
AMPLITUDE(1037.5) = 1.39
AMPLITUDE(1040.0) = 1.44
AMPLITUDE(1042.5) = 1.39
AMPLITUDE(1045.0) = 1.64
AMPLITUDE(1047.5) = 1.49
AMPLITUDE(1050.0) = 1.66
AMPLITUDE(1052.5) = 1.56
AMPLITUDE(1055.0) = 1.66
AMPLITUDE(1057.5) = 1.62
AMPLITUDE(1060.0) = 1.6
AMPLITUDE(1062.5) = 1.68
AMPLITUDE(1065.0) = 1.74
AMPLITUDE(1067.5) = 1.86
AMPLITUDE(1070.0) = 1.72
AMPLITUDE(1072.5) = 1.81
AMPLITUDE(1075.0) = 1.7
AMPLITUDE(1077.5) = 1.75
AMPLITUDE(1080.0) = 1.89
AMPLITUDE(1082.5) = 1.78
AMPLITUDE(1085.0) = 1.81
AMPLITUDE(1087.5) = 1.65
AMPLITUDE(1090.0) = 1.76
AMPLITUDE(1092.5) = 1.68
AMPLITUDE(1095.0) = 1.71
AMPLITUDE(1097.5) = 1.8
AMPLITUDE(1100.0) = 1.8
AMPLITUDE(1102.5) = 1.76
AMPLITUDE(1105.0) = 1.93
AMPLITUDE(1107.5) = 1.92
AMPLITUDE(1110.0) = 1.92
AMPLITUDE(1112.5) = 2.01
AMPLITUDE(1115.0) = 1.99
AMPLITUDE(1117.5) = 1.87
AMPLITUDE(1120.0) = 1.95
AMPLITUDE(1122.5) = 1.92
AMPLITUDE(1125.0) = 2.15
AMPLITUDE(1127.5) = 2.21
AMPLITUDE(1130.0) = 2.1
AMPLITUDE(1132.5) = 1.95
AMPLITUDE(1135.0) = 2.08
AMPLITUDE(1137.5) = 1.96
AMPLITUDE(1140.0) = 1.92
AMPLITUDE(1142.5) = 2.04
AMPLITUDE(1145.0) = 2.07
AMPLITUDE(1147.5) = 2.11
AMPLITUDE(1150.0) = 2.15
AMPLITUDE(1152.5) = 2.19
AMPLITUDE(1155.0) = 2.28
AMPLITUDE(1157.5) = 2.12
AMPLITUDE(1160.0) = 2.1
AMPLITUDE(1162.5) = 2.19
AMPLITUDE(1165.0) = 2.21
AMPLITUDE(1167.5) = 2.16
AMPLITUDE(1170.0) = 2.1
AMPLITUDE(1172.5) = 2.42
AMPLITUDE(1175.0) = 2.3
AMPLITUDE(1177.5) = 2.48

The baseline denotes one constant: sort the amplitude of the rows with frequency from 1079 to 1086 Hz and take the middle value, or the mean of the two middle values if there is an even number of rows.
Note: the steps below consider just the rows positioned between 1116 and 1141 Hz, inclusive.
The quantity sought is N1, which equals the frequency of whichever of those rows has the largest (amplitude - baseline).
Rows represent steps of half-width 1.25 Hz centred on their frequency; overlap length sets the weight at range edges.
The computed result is 1127.5 Hz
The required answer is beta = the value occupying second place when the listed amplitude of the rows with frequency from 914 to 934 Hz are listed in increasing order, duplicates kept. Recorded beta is 1.36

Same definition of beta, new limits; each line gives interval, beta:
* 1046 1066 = 1.56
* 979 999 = 1.31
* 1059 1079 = 1.68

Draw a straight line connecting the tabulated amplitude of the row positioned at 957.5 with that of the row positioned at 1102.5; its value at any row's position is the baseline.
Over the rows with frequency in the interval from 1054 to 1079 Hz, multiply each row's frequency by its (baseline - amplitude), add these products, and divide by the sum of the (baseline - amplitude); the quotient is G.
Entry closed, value 1068.1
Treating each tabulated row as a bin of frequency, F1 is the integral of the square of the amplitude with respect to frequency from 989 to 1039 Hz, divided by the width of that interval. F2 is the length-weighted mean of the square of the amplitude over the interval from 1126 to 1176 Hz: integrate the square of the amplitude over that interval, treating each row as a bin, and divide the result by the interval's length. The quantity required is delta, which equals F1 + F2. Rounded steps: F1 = 2.02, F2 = 4.6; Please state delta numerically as 6.6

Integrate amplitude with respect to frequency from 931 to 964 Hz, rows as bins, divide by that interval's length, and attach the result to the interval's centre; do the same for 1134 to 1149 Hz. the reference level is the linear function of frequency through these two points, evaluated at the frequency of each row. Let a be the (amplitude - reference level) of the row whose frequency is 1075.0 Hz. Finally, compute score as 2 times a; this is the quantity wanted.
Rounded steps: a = -0.10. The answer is -0.20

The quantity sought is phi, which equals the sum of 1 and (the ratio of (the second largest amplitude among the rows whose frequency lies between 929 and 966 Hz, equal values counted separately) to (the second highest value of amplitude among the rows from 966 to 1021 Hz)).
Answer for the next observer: 1.99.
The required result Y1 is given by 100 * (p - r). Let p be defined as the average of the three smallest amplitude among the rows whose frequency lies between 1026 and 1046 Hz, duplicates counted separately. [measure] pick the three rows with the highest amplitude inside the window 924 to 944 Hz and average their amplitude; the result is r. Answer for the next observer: -5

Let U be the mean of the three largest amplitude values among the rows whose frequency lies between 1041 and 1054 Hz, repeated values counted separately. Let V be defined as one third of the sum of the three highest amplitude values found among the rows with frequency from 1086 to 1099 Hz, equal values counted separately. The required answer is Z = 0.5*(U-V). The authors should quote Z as -0.1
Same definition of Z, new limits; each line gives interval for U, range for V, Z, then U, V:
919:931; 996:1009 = 0.0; 1.4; 1.40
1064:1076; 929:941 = 0.2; 1.8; 1.42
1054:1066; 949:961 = 0.2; 1.7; 1.36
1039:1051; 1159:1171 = -0.3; 1.6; 2.19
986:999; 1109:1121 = -0.3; 1.4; 1.98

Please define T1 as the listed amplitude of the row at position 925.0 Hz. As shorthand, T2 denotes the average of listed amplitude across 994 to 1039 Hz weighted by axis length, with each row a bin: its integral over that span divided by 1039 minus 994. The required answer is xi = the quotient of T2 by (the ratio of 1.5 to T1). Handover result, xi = 1.35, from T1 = 1.43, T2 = 1.42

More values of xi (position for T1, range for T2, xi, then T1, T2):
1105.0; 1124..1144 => 2.64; 1.93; 2.05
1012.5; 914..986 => 1.24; 1.36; 1.37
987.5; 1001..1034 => 1.31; 1.37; 1.43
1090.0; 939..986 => 1.60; 1.76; 1.36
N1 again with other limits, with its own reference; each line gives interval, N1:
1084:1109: 1105.0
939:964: 947.5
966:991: 967.5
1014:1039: 1032.5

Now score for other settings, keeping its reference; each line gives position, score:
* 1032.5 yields -0.20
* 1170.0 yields -0.06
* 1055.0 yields -0.14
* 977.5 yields -0.16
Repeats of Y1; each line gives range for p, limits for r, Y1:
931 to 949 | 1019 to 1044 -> -21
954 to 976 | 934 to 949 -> -15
